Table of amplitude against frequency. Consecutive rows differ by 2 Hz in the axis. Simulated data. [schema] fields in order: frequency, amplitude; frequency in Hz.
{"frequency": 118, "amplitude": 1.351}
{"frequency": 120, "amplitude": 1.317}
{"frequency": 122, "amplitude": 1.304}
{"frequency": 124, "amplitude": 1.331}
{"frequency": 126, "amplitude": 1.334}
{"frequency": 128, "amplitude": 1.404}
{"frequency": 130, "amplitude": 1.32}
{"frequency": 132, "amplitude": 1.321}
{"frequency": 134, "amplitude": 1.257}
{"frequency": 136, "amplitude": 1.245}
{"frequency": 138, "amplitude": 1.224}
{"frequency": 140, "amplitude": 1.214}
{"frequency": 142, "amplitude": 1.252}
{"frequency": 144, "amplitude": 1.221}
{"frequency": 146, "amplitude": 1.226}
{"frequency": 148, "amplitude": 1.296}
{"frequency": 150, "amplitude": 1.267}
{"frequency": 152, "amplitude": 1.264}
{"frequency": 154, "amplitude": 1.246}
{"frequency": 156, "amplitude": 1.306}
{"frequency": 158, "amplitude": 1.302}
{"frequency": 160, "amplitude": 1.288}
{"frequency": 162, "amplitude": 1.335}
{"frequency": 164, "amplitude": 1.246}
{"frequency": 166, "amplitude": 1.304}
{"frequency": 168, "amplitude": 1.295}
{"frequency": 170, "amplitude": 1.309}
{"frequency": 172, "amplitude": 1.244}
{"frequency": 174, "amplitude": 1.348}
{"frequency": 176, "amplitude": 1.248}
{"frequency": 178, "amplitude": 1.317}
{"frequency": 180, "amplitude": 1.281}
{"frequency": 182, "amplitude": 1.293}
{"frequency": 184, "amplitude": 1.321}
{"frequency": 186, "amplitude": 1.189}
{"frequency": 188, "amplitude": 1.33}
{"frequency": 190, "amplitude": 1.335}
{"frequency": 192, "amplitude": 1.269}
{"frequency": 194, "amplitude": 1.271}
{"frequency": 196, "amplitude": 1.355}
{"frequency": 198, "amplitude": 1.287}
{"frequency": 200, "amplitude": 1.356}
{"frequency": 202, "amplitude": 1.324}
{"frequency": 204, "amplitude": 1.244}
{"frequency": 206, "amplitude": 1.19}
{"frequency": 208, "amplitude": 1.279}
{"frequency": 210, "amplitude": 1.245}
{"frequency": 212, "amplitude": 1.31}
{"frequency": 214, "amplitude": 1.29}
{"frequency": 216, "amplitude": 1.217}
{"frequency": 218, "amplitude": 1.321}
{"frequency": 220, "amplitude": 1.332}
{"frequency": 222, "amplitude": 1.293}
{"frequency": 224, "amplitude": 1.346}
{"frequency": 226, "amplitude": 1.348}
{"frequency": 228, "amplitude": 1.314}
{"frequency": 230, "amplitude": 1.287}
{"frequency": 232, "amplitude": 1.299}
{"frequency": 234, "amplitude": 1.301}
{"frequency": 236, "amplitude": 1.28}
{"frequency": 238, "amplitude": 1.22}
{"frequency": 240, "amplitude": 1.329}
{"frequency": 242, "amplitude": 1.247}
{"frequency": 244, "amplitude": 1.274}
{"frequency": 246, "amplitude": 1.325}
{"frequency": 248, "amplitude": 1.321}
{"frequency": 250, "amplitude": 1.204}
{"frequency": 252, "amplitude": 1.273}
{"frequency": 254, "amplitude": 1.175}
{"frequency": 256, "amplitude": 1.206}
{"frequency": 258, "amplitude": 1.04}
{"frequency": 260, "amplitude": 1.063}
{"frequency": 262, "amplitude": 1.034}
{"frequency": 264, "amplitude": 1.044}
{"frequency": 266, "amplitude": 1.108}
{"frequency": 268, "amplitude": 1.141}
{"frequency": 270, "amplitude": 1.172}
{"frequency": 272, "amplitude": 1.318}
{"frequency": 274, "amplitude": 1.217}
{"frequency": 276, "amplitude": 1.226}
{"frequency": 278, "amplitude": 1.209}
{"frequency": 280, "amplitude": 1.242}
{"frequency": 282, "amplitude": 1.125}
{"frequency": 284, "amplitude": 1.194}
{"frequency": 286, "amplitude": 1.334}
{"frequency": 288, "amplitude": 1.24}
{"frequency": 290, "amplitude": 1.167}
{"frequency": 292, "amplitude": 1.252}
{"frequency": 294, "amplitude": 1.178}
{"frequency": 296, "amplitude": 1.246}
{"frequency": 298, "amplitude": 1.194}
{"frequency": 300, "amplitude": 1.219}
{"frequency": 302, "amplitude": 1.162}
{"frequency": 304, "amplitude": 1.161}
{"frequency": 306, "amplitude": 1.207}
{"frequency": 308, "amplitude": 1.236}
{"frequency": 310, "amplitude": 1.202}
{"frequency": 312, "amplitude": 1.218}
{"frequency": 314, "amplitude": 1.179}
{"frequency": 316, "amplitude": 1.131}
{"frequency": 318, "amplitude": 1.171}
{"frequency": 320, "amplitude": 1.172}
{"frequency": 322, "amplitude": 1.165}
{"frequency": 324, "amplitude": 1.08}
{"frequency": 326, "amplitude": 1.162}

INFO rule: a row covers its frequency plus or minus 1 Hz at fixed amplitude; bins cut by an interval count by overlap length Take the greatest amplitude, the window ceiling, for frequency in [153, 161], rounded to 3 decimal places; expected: 1.306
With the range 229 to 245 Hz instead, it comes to 1.329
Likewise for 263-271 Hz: 1.172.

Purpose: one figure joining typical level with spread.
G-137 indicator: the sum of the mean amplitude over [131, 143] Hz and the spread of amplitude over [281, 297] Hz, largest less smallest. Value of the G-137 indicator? 1.46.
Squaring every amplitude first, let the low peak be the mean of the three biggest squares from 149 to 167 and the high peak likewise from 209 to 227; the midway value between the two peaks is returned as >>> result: 1.77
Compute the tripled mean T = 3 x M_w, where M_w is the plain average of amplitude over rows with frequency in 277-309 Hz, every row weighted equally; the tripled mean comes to 3.63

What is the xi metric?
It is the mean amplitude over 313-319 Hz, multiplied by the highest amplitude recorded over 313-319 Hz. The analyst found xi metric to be 1.37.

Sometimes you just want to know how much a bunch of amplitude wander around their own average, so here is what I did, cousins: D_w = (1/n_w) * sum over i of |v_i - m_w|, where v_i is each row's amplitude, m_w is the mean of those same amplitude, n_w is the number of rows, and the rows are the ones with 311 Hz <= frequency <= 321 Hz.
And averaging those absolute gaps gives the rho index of 0.019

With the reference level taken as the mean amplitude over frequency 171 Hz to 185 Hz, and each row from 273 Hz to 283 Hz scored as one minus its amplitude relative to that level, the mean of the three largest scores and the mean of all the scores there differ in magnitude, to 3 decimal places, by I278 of 0.016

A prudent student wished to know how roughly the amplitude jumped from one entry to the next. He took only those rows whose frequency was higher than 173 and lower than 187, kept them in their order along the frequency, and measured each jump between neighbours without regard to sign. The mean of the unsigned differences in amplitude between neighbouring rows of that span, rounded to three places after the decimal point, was 0.063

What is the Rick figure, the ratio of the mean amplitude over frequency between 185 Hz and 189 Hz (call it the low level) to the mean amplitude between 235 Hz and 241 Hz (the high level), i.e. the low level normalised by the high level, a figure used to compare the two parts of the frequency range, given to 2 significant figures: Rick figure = 0.99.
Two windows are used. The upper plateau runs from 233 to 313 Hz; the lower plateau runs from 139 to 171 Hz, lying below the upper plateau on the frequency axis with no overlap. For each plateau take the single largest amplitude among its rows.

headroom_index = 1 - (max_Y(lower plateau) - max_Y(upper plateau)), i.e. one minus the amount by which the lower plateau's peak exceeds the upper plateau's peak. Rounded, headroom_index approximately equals 0.999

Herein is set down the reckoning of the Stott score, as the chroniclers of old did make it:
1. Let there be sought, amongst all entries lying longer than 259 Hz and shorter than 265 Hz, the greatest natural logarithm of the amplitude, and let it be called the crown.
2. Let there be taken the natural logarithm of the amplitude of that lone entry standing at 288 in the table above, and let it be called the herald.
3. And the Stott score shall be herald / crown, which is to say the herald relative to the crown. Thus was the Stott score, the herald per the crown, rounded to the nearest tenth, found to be 3.5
